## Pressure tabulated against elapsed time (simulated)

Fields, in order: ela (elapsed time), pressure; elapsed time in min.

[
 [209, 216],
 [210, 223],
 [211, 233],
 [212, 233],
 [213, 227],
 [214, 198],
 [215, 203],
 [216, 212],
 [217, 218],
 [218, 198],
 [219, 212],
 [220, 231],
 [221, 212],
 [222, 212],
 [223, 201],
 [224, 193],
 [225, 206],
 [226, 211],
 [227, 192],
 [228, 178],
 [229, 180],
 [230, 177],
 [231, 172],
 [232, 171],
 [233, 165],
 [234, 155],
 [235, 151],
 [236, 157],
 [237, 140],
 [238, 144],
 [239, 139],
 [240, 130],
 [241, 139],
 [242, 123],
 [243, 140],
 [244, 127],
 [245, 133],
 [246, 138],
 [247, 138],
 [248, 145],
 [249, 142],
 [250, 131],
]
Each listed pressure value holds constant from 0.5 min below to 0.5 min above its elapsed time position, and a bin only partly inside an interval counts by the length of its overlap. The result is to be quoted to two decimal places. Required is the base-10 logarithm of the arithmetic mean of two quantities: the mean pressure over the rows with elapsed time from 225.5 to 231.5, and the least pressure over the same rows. 2.25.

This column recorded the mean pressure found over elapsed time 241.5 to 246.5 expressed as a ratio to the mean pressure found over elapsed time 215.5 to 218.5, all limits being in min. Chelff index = 0.63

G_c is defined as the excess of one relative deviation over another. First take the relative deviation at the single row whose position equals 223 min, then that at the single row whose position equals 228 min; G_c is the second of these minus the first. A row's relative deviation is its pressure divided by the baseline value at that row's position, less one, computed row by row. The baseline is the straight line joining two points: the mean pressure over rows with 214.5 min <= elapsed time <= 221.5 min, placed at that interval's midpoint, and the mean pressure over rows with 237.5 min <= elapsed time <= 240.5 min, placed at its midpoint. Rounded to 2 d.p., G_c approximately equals -0.03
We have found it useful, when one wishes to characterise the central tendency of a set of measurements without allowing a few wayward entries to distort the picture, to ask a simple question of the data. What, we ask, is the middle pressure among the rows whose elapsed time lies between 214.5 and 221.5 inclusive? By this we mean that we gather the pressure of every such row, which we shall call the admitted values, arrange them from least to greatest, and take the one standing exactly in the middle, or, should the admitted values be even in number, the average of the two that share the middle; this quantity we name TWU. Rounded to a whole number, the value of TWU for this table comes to 212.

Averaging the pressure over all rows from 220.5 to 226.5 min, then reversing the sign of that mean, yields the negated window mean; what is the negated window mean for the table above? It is -206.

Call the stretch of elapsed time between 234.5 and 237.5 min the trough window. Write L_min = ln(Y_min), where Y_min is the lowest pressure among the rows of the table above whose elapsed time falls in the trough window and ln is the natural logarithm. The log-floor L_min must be 4.9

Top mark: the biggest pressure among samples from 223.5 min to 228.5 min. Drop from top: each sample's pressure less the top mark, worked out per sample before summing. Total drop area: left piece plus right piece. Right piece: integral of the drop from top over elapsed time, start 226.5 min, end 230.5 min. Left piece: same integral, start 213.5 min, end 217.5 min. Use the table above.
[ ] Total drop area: -130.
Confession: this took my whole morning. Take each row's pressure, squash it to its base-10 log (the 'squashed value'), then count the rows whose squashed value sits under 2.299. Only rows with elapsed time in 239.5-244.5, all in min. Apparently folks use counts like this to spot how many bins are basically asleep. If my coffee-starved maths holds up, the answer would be 5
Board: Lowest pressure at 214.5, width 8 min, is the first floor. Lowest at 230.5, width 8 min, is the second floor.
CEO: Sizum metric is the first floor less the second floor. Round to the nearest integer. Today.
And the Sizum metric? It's 43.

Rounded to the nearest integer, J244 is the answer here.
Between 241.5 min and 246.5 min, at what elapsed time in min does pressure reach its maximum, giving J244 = 243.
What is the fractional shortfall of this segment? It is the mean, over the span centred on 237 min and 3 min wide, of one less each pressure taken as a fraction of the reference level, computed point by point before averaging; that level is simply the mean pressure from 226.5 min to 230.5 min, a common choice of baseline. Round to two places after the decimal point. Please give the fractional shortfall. 0.19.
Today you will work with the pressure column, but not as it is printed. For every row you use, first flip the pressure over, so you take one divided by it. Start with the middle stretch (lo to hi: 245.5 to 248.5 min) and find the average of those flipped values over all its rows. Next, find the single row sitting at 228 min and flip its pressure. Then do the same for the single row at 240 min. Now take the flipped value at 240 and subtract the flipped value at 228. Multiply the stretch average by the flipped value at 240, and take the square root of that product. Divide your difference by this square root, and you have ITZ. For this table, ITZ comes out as 0.28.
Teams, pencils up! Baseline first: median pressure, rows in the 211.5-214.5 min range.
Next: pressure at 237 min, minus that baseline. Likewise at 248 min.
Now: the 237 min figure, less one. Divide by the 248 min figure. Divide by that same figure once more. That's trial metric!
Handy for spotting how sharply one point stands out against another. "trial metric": -0.013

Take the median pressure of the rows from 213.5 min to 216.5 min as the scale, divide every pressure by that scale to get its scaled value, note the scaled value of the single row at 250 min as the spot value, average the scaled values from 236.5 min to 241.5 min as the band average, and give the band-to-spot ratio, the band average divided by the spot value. 1.06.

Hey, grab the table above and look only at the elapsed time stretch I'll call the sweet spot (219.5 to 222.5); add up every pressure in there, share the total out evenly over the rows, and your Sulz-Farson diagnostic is 218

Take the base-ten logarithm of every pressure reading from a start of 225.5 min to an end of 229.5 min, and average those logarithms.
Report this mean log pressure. 2.28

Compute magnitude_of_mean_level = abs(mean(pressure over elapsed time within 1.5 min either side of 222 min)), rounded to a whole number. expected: 208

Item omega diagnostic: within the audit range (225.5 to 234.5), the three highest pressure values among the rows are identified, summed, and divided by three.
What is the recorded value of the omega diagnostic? 194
